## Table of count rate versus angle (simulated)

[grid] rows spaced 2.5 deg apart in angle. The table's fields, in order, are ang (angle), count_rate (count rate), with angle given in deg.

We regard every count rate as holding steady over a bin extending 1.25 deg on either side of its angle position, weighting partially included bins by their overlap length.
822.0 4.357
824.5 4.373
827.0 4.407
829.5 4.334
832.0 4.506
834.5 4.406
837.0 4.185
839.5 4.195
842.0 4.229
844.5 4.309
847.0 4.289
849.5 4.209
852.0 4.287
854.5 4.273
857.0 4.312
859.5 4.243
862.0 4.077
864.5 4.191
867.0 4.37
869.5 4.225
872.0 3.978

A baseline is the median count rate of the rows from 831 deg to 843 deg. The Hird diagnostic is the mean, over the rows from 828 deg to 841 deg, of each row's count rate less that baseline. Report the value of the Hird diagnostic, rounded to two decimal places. 0.10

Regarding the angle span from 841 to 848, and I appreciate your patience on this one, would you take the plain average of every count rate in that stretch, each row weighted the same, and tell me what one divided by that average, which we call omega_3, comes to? 0.234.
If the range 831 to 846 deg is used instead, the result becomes 0.232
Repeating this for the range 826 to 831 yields 0.229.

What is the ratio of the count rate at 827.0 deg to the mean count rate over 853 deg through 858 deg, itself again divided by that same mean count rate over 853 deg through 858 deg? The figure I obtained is 0.239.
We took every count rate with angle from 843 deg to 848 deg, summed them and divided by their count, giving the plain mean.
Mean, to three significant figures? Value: 4.30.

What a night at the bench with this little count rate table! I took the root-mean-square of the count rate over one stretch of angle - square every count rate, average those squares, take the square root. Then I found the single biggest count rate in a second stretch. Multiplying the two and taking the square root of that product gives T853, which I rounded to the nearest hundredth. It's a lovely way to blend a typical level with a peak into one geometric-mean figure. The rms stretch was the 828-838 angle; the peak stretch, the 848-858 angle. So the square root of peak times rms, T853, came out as 4.34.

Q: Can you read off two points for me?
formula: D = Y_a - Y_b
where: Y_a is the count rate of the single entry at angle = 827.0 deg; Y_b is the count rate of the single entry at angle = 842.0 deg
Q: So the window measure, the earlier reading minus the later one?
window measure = 0.18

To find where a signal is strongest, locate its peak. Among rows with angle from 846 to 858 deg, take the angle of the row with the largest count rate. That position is 857.0 deg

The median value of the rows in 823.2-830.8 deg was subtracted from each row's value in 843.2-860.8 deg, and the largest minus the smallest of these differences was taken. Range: 0.103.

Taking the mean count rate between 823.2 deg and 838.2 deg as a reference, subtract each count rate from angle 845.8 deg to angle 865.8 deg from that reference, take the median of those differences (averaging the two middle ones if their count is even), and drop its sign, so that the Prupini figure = 0.11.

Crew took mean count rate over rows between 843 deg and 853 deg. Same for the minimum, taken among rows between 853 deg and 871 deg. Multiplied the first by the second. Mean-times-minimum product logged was 17.4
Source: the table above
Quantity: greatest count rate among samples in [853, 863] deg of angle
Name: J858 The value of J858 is 4.312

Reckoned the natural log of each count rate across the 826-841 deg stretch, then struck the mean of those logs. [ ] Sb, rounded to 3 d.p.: 1.467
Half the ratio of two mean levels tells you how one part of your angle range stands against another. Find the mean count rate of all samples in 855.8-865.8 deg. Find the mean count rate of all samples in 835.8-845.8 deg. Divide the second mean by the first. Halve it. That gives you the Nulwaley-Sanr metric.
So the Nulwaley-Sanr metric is 0.503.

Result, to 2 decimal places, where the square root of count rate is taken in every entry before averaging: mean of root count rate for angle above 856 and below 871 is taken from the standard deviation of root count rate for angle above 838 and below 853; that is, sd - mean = -2.05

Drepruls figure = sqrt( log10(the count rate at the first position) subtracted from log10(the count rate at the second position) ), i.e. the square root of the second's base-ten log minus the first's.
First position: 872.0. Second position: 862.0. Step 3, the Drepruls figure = 0.10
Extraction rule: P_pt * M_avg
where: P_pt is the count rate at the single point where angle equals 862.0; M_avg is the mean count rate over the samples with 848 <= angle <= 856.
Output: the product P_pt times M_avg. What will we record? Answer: 17.4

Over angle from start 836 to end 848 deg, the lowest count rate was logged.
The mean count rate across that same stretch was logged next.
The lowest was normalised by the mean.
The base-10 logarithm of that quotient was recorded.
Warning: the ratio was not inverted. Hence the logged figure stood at -0.0058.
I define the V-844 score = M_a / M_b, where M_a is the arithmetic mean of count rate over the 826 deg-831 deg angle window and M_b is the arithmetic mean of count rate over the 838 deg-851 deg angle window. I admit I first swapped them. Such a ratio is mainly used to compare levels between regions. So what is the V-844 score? 1.03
